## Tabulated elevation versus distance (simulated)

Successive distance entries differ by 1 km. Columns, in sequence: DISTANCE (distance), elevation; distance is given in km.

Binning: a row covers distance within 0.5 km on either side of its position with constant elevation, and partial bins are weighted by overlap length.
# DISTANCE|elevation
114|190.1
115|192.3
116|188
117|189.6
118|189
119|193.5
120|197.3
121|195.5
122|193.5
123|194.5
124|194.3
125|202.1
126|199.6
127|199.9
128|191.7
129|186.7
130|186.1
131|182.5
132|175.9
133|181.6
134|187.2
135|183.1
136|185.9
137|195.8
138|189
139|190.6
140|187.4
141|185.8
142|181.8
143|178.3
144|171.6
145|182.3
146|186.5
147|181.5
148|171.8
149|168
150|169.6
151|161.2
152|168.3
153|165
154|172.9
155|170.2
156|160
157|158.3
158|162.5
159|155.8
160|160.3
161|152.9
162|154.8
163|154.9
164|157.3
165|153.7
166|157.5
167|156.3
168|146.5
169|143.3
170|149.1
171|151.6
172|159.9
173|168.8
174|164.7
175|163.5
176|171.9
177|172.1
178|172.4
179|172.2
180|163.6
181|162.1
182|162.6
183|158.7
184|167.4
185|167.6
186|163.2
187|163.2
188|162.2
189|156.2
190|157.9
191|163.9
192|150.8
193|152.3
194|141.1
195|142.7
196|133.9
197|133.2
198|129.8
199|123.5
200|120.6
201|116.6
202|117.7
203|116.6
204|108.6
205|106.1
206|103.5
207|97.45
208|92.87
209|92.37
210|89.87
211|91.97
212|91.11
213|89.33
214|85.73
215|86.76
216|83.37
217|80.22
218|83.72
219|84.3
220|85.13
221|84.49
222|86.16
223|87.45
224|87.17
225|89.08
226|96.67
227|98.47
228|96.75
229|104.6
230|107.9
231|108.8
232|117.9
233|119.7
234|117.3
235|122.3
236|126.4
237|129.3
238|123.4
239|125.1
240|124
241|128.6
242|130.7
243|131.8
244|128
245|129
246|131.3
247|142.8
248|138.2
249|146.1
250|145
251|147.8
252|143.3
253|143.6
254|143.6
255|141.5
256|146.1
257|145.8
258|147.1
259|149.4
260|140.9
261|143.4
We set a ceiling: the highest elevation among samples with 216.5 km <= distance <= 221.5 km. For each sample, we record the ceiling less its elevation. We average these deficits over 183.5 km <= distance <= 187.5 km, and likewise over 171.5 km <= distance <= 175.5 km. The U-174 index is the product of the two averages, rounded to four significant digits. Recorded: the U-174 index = 6345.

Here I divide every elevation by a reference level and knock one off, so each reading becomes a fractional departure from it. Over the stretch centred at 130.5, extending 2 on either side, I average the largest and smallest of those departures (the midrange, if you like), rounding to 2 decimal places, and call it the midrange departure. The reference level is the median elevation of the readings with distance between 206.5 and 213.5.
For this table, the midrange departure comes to 0.97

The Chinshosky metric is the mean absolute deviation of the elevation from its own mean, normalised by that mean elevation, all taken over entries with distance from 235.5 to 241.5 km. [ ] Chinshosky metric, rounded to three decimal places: 0.016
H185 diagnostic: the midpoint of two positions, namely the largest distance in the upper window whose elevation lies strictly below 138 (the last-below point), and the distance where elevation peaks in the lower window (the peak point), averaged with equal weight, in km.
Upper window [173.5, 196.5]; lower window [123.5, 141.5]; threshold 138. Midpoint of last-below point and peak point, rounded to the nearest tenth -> 160.5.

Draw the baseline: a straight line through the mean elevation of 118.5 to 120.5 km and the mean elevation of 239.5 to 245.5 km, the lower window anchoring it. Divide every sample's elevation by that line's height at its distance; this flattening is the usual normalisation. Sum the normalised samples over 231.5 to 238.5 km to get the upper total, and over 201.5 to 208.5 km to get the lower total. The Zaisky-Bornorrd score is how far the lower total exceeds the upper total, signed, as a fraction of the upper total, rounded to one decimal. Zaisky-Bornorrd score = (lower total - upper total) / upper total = -0.2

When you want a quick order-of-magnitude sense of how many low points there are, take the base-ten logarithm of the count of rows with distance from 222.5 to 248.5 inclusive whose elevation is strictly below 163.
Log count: 1.4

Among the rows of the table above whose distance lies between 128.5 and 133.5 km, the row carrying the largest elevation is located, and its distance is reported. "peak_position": 129 km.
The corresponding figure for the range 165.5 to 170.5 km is 166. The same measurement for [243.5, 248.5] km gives 247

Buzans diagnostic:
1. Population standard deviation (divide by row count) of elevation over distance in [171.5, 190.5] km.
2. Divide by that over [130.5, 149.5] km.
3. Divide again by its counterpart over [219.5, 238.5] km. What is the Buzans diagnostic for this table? 0.05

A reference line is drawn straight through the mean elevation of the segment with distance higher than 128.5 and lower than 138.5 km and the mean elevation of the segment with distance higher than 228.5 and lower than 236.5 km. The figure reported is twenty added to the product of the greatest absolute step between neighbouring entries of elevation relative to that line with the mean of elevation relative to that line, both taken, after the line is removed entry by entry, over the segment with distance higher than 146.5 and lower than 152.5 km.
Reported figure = -16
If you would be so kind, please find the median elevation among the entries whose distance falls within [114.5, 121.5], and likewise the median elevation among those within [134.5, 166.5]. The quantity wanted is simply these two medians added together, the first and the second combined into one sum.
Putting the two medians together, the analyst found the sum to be 362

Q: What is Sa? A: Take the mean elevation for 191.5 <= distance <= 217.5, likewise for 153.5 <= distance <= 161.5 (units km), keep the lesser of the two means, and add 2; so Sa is 113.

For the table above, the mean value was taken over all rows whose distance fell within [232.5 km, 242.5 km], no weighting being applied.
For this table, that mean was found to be 125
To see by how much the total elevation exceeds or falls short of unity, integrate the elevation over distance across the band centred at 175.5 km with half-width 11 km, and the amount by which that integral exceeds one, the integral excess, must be 3548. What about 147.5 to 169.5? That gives 3520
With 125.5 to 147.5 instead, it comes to 4090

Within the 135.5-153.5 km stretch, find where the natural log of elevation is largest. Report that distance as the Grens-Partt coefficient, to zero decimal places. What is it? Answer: 137 km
